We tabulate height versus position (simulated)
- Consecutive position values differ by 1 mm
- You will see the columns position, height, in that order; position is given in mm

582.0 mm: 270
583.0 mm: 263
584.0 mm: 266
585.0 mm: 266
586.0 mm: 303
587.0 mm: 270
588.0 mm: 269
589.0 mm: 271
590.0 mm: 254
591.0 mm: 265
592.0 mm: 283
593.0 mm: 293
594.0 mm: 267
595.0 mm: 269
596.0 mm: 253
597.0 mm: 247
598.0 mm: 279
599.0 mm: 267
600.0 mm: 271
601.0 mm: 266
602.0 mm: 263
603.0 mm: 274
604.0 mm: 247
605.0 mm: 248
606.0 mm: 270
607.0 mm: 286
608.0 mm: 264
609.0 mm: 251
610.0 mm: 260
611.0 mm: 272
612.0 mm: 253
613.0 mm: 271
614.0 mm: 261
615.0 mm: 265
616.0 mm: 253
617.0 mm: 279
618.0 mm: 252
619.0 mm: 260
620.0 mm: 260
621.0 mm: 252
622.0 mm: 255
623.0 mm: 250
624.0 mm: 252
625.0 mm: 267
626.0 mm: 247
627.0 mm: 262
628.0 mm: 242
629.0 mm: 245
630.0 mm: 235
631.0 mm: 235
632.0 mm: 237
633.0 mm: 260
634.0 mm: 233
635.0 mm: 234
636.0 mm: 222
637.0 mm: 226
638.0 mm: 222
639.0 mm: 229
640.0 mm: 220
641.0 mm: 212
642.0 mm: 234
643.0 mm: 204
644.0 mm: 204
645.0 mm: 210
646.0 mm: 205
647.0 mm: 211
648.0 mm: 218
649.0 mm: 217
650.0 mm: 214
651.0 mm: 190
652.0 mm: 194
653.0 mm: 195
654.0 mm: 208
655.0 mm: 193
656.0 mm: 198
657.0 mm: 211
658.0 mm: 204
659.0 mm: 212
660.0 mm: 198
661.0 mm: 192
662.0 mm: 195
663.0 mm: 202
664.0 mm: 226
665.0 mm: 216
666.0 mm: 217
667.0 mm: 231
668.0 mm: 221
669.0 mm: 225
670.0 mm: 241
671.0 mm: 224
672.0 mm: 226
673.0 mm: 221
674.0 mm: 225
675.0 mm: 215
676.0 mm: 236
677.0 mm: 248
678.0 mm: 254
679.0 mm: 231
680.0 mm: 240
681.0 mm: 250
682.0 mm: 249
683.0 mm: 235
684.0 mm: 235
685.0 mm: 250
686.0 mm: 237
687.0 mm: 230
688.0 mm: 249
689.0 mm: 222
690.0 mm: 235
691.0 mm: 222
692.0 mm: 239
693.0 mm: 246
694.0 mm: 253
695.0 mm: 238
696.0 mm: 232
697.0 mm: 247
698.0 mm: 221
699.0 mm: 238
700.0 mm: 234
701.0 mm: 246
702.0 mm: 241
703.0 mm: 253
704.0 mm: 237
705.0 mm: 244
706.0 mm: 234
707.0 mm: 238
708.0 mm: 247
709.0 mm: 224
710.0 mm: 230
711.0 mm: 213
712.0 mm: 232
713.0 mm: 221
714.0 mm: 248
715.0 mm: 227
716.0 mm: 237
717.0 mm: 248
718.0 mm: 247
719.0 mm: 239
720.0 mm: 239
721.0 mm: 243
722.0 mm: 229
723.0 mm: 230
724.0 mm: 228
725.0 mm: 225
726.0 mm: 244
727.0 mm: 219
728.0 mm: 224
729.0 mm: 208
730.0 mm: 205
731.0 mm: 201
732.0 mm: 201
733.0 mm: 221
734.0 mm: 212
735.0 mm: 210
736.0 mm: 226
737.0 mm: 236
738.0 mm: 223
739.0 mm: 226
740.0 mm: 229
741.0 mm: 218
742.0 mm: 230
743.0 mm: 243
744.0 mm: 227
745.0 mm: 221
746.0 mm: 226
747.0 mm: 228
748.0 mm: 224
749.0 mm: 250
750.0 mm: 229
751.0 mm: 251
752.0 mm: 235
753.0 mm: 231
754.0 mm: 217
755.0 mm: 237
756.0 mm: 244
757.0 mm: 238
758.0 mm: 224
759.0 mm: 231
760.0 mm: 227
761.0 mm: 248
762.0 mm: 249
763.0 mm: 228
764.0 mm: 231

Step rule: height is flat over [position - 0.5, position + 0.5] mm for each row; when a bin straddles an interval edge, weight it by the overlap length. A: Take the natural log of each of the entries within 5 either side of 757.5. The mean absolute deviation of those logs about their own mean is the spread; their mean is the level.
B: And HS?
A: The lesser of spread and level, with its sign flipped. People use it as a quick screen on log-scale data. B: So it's -0.037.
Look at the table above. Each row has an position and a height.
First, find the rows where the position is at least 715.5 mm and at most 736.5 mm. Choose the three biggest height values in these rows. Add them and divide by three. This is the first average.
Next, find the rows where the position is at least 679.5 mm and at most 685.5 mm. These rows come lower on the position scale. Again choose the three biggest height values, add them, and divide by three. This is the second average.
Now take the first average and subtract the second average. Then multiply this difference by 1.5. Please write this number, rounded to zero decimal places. -5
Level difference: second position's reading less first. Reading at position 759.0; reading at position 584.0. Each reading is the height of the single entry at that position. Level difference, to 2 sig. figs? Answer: 35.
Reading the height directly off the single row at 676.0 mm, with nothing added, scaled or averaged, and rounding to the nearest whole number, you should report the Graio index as 236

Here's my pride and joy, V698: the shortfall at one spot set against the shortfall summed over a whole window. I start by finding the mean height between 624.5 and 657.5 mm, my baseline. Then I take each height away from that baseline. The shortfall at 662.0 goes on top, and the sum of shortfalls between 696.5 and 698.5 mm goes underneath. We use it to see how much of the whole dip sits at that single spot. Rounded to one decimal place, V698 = -1.2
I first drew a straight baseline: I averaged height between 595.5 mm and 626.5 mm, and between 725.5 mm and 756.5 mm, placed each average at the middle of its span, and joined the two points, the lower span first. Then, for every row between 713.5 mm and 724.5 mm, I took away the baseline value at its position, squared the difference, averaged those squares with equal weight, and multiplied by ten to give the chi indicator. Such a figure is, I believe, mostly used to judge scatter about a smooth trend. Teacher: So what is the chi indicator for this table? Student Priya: 922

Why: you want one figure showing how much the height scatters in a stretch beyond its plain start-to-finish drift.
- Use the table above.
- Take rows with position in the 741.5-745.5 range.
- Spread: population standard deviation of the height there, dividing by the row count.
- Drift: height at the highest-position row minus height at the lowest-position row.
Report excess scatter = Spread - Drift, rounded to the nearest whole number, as 17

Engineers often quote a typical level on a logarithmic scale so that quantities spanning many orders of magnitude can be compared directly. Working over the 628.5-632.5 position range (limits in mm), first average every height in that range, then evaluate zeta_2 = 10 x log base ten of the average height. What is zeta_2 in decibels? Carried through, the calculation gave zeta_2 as 23.8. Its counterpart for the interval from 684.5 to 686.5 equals 23.9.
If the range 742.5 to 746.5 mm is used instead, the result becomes 23.6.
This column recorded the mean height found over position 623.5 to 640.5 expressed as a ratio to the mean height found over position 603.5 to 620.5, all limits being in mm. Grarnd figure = 0.91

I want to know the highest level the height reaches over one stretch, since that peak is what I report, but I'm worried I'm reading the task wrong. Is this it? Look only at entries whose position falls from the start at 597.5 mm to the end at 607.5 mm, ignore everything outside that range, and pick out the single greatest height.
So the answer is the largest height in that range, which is 286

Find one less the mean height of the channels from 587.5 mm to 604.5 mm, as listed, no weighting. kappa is -266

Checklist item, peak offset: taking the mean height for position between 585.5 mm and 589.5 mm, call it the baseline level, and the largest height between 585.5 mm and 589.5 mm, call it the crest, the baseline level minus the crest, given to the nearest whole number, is -25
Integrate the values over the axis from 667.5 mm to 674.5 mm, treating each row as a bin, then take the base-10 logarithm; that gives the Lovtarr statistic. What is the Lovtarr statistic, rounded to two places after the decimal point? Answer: 3.20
